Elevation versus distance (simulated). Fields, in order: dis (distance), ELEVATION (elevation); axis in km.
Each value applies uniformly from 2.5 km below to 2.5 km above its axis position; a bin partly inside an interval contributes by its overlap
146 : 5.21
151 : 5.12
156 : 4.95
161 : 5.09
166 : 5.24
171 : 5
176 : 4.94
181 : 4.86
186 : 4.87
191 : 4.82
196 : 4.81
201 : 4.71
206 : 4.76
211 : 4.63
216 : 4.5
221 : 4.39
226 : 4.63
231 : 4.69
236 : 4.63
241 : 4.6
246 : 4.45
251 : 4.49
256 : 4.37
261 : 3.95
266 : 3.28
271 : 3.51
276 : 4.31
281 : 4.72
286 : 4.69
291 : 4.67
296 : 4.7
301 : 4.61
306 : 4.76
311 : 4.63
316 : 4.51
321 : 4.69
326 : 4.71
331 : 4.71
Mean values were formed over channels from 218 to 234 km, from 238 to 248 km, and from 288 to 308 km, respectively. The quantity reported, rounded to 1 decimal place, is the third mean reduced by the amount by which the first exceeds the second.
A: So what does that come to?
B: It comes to 4.6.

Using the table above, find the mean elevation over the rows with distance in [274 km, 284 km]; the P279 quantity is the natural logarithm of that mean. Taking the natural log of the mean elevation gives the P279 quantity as 1.51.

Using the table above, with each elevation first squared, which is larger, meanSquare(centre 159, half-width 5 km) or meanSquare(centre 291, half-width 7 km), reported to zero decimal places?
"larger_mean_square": 25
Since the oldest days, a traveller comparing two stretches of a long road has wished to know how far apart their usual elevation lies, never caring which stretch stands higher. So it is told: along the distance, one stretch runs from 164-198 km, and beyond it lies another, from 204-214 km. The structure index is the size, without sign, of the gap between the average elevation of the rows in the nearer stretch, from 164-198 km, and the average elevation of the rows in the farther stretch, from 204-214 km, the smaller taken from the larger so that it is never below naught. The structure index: 0.2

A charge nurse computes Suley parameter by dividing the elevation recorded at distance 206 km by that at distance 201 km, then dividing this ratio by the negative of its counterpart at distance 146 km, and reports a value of -0.194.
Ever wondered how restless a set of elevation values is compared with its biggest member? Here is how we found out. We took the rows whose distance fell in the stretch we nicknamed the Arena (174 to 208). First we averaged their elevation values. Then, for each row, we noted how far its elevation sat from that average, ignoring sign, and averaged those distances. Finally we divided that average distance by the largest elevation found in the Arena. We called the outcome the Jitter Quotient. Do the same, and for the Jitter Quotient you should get 0.011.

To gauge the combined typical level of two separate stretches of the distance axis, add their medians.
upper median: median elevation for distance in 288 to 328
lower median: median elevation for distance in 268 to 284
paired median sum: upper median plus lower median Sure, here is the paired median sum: 8.99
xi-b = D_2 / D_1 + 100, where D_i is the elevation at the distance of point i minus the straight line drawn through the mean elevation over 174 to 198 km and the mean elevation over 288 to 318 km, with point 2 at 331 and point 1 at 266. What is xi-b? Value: 100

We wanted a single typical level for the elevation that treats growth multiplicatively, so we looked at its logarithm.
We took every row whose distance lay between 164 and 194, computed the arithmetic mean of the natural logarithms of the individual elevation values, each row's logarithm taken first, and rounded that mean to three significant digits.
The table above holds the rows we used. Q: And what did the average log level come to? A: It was 1.60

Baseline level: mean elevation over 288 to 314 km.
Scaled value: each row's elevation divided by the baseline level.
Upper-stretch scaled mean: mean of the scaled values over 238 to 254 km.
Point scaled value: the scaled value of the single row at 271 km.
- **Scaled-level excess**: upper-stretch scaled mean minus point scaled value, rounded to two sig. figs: 0.21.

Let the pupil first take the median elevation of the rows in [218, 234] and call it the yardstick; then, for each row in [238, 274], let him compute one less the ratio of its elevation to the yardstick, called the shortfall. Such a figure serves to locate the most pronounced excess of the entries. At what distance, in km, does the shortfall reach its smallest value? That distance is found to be 241 km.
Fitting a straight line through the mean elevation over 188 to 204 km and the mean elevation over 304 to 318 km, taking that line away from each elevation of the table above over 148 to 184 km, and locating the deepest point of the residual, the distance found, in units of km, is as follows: 181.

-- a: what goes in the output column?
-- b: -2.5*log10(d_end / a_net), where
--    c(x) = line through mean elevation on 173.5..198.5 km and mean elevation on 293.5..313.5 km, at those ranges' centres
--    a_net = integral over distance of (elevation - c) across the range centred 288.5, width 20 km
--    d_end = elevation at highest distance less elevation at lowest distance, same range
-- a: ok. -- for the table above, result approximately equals 1.4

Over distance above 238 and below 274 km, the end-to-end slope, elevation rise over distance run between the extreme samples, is -0.036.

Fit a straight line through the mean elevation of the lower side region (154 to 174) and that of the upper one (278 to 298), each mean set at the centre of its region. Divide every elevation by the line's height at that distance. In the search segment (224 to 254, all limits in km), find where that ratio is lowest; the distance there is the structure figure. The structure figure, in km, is 246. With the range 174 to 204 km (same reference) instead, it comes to 201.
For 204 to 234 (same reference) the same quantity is 221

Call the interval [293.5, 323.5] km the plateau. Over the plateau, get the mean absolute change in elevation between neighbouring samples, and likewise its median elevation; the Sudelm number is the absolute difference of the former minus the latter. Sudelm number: 4.53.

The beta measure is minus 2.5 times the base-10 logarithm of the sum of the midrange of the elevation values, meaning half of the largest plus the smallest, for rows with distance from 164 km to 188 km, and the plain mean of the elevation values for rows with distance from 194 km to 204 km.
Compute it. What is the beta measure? -2.48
